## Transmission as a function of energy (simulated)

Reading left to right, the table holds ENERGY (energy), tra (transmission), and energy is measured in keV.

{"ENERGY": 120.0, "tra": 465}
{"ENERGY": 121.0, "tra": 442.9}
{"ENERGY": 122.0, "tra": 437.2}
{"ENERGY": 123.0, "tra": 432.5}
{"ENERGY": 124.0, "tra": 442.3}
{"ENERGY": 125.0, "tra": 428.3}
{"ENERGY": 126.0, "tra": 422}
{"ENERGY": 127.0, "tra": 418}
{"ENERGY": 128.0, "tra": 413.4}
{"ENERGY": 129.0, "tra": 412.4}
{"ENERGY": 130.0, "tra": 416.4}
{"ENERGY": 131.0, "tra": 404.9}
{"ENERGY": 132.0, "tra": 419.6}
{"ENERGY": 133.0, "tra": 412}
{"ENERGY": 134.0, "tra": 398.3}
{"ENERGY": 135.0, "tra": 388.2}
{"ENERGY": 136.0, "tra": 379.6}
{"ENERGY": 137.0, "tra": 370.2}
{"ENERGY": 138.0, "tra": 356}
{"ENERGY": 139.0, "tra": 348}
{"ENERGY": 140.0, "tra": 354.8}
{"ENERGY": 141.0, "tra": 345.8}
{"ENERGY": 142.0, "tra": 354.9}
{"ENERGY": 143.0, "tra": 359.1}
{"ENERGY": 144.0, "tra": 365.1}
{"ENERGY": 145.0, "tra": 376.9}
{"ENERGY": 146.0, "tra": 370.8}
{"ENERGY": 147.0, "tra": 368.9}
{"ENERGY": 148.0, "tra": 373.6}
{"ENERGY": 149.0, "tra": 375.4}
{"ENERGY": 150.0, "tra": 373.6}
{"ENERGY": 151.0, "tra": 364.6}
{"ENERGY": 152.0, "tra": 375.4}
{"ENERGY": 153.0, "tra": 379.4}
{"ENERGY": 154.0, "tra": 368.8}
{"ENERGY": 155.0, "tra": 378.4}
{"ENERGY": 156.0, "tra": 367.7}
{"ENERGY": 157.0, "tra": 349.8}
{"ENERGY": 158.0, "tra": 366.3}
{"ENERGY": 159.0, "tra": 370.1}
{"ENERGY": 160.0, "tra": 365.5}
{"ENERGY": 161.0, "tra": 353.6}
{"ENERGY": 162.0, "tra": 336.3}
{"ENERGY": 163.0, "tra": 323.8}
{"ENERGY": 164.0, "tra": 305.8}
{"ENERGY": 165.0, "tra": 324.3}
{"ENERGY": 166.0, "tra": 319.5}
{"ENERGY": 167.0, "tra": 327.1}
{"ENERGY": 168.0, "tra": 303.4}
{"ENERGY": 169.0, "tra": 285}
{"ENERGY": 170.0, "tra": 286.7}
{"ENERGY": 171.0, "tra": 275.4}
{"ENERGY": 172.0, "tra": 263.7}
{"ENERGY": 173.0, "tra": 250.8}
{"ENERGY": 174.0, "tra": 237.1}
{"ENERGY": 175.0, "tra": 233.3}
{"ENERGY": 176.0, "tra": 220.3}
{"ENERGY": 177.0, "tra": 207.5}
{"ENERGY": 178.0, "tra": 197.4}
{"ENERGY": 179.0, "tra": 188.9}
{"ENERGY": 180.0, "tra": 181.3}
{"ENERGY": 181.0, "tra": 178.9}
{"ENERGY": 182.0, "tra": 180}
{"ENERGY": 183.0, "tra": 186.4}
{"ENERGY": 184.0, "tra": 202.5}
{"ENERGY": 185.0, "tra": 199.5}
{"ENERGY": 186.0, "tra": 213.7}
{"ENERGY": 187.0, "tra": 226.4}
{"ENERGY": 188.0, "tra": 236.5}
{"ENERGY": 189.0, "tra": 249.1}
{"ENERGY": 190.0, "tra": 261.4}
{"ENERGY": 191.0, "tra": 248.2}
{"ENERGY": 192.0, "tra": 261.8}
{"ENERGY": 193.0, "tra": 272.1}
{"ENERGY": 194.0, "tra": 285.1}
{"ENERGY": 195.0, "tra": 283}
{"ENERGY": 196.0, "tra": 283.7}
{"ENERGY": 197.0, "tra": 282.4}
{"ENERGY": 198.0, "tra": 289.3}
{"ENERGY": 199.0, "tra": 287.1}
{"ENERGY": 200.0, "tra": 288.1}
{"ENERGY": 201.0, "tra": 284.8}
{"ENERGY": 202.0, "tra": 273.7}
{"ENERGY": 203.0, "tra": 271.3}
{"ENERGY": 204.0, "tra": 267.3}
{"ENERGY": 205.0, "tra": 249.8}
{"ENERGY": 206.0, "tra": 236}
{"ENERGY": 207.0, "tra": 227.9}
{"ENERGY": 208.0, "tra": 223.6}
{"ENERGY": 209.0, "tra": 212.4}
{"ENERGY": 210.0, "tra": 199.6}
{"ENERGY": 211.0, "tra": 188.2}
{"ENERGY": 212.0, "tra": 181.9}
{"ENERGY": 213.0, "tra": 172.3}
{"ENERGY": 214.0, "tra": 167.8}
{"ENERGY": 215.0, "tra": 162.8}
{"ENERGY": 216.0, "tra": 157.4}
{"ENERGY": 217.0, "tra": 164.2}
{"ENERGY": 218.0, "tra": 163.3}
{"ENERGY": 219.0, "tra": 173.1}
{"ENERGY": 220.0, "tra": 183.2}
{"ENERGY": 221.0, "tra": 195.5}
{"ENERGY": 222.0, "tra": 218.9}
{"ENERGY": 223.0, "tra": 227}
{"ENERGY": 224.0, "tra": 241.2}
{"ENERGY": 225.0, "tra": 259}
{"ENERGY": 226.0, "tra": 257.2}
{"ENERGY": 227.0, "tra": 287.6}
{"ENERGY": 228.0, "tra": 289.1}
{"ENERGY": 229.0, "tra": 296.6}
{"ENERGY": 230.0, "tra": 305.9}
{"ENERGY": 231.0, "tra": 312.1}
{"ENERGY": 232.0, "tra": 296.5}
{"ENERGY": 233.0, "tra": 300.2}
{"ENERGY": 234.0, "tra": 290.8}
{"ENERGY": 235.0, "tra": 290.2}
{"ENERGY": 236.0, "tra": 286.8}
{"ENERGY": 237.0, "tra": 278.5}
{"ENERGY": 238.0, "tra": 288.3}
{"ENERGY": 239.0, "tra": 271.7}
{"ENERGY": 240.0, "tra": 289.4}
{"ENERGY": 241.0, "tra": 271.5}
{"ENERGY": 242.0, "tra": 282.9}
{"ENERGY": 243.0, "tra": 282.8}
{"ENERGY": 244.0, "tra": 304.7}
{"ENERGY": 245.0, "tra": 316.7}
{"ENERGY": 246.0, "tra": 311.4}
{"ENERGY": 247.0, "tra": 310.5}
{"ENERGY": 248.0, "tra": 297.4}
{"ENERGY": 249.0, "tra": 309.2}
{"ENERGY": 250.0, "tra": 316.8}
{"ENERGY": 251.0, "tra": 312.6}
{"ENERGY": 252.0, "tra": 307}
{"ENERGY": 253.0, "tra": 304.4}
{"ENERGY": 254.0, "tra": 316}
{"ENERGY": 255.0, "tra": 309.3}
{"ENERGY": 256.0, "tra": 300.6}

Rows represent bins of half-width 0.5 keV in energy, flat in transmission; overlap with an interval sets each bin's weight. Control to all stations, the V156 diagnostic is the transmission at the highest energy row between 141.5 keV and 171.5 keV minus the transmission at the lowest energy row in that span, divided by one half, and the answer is -159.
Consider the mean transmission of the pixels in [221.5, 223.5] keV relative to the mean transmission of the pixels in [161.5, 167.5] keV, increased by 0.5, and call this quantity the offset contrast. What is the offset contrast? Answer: 1.19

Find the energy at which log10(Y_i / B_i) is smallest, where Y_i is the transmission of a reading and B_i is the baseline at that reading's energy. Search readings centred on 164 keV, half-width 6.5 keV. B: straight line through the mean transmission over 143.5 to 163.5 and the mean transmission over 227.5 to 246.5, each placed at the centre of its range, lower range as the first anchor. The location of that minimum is 169.0 keV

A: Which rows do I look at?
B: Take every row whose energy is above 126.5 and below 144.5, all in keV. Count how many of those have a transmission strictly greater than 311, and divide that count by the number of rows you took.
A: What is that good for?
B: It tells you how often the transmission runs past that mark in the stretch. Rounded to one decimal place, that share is 1.0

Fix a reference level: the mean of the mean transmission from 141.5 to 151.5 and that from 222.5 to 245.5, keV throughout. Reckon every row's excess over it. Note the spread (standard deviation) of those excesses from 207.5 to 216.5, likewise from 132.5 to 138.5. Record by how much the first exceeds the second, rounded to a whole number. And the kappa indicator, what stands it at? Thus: 3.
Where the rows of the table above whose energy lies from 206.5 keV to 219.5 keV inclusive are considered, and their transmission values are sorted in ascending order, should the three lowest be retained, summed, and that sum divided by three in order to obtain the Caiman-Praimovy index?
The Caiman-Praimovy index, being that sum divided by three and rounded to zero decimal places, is 161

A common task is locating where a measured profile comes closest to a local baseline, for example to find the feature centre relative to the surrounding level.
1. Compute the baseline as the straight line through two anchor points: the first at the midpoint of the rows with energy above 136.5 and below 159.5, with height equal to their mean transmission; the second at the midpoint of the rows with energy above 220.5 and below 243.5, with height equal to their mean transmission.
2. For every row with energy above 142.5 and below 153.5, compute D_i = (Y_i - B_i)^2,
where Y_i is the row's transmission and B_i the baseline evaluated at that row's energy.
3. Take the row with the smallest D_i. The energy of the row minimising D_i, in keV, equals 147.0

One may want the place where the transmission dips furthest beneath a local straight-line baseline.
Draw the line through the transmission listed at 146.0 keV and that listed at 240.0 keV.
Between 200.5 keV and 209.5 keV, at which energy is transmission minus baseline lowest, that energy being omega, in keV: 209.0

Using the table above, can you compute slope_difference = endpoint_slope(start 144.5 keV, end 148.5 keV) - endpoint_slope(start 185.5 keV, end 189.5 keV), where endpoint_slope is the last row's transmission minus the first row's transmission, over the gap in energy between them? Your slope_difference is -13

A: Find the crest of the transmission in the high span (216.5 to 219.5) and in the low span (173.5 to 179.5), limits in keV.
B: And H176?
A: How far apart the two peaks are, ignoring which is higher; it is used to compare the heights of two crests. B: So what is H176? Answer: 64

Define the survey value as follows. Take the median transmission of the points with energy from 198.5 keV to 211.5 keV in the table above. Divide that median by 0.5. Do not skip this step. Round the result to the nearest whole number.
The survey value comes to 500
